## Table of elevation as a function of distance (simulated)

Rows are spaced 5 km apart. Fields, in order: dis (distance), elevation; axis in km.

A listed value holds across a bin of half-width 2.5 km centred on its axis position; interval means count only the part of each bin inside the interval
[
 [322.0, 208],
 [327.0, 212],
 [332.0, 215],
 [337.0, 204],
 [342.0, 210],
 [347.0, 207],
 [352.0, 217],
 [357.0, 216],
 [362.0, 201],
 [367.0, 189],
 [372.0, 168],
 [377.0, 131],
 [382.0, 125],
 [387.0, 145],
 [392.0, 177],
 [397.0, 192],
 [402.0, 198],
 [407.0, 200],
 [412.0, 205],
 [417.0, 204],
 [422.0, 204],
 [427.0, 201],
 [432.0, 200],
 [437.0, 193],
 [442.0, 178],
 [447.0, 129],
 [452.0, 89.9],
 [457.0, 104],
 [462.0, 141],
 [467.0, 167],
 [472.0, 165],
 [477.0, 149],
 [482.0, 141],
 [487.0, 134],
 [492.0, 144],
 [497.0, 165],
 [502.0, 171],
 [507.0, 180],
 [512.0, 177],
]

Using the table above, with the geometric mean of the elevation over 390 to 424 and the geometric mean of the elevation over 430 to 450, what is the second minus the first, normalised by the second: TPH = -0.14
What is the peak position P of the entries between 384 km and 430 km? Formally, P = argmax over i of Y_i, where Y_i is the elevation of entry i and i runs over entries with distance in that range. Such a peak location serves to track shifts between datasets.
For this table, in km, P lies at 412.0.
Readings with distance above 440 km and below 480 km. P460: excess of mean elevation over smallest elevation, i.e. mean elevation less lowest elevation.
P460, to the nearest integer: 50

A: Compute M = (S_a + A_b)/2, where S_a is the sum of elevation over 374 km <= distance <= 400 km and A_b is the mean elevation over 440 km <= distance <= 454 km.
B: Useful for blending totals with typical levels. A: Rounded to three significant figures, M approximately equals 451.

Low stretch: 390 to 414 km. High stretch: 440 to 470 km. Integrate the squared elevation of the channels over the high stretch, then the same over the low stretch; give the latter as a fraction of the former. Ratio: 1.6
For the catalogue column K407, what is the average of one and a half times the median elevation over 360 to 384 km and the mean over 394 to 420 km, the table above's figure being 226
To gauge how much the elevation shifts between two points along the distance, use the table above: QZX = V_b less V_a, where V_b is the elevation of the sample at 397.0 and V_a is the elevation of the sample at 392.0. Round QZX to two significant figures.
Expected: 15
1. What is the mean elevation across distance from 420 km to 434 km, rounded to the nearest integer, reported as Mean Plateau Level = 202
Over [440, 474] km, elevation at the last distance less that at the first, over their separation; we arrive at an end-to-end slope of -0.4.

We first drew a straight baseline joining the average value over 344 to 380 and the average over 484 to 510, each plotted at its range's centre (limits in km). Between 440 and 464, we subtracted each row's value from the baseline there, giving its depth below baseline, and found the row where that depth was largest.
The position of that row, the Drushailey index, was 452.0 km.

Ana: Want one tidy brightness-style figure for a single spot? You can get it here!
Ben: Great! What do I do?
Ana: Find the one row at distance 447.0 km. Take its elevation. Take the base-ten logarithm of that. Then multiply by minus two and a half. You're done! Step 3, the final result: -5.3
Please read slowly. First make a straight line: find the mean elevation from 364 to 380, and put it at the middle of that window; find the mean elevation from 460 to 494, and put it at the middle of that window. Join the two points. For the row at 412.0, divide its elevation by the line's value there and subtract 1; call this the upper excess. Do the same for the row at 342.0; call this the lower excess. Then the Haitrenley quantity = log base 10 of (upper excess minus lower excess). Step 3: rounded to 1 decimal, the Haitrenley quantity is -1.4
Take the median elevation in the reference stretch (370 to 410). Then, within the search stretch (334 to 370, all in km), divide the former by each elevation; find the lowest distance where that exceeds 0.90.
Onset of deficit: 367.0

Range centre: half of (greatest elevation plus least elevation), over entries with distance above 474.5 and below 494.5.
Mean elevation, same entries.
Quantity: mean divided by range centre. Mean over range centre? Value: 1.00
